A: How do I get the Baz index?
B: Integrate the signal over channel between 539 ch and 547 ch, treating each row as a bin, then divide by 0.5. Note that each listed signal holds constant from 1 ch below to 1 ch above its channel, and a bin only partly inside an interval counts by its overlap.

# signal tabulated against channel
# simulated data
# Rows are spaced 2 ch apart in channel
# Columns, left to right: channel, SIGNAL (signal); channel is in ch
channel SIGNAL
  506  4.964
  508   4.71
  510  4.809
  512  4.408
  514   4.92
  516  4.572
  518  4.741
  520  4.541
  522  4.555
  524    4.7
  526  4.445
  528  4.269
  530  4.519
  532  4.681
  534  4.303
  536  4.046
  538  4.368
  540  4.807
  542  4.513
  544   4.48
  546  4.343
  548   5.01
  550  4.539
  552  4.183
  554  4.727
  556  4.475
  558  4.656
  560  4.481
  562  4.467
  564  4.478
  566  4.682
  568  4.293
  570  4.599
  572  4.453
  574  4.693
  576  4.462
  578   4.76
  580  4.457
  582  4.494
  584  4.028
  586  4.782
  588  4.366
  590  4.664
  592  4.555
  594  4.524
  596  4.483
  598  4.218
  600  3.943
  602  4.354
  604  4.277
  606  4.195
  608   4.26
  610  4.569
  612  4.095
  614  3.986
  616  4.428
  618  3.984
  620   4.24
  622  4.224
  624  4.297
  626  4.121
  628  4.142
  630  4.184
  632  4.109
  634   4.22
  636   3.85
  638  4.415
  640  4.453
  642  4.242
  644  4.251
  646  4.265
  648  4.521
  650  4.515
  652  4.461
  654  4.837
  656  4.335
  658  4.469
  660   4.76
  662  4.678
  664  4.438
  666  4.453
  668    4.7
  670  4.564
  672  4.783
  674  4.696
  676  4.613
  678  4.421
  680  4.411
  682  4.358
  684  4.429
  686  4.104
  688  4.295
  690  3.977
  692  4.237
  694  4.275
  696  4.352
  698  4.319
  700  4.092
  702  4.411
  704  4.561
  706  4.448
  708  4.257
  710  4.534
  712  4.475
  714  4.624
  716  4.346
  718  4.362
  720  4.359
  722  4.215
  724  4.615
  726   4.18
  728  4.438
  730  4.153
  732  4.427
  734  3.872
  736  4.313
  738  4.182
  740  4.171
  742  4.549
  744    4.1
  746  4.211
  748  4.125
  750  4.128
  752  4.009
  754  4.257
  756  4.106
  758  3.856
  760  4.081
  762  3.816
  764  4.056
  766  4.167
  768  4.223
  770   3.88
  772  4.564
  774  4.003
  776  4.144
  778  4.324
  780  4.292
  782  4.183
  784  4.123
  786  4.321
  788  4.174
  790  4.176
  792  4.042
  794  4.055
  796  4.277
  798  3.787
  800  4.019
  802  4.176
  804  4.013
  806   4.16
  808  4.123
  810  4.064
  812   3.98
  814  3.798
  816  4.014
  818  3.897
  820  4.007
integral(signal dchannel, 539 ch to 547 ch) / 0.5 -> 73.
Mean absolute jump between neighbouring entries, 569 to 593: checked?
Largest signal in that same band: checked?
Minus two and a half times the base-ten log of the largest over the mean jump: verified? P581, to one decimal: -3.0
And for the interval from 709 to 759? -3.3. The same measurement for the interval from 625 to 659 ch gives -3.6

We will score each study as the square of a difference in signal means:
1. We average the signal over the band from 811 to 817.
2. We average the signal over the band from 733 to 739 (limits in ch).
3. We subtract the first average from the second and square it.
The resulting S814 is 0.04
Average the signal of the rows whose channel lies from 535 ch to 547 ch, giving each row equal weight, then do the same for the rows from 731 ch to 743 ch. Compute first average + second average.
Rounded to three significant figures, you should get 8.68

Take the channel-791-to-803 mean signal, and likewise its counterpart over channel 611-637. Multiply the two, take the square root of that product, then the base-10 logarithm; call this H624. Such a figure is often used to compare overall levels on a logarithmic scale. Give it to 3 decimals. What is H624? 0.613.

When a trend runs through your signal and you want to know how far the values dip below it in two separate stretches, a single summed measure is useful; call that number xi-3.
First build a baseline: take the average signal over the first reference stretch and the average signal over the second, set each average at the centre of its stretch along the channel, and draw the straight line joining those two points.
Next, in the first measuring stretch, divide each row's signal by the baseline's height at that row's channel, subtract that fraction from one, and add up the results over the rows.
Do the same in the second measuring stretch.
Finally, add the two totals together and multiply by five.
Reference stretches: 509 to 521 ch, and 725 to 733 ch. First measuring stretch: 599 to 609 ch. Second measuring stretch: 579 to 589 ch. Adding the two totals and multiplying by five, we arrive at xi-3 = 2.4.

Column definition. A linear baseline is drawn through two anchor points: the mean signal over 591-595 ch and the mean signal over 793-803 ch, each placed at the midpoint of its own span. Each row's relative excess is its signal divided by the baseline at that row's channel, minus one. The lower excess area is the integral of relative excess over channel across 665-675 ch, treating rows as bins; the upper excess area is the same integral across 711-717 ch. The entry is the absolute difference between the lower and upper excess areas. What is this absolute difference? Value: 0.32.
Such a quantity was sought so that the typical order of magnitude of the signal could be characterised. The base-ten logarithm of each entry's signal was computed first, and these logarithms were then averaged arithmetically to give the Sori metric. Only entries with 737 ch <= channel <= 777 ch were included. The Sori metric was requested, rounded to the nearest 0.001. 0.616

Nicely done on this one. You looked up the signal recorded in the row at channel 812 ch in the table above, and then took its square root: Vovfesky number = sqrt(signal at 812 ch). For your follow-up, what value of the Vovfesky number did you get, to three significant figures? 1.99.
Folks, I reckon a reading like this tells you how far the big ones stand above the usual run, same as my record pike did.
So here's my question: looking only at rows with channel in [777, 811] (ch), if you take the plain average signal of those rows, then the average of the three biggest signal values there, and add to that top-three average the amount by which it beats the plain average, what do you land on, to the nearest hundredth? 4.49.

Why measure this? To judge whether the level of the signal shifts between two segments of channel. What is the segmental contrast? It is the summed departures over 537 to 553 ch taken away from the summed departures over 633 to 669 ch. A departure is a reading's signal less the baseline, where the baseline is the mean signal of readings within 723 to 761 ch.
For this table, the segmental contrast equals 1.6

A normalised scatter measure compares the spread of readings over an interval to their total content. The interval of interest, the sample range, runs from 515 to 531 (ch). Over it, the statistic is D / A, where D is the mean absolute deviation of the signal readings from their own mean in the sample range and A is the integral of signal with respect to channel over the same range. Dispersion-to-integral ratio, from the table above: 0.0014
